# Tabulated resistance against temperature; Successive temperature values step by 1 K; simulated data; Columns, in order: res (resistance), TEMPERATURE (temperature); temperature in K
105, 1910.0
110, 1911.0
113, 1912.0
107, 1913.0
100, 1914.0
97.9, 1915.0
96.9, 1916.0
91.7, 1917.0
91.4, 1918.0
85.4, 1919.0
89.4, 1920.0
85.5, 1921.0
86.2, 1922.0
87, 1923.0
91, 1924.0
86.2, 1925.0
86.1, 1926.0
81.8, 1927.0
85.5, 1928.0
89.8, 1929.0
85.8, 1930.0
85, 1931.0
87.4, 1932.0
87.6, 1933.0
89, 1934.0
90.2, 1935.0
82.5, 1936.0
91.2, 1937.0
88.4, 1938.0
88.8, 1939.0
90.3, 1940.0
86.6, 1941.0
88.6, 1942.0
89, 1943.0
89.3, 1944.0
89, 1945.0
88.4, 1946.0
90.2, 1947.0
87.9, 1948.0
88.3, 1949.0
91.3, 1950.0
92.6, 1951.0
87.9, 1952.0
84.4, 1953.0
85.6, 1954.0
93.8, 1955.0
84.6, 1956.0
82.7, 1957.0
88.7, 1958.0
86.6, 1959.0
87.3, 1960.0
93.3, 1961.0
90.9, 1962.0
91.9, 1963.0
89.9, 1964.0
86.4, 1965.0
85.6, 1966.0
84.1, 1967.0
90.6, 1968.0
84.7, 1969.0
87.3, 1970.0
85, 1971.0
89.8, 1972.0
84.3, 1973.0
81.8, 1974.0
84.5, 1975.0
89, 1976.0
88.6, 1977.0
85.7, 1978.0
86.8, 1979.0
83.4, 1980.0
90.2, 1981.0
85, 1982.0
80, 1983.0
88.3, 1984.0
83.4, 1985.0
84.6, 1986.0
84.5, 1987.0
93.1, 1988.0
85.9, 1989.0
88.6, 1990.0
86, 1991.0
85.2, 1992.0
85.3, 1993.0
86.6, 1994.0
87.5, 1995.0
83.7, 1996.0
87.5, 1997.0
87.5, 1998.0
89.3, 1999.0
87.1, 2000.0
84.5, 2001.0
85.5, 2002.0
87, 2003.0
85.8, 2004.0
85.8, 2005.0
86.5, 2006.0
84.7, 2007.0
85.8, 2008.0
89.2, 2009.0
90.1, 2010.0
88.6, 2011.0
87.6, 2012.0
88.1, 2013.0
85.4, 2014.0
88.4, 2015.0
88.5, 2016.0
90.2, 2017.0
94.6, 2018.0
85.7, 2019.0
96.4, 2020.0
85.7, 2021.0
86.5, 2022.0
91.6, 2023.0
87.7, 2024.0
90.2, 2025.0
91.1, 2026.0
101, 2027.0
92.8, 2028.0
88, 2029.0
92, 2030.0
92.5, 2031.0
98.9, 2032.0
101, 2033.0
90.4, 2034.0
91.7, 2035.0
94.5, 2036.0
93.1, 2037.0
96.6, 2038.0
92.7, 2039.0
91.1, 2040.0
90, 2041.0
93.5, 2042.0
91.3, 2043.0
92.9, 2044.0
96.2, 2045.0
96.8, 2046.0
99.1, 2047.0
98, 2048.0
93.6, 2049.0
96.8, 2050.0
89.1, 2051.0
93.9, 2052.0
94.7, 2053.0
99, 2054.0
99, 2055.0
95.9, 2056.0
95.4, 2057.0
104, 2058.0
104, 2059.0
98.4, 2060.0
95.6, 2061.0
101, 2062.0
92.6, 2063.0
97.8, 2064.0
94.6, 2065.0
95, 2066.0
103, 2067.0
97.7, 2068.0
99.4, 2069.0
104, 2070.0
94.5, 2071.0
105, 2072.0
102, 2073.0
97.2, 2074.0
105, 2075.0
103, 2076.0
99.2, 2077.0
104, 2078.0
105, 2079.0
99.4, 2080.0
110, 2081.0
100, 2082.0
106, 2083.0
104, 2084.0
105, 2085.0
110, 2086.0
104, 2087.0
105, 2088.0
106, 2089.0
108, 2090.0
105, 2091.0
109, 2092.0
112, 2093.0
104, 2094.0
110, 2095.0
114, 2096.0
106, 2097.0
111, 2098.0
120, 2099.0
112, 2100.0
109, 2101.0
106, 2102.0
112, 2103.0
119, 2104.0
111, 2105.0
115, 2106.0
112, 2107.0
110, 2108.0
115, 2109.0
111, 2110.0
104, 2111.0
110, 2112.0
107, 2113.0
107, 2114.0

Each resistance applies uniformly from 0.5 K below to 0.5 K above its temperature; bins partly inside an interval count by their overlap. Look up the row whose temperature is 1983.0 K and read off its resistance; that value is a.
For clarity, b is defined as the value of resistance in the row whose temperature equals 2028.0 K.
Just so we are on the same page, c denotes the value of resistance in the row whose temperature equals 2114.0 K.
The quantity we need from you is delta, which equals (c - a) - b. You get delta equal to -66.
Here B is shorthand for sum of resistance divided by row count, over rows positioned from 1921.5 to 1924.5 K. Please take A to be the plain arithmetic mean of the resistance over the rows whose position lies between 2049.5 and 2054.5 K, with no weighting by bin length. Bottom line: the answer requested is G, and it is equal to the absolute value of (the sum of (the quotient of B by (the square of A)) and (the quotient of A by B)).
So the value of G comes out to 1.09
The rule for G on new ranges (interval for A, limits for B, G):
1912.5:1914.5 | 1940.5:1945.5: 1.18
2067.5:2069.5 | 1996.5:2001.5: 1.14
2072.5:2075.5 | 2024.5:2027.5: 1.09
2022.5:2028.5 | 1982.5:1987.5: 1.11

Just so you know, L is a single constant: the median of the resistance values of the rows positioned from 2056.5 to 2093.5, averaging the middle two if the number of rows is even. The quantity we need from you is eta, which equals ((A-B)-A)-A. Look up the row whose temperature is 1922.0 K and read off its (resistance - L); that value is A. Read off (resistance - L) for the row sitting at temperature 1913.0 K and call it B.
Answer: 15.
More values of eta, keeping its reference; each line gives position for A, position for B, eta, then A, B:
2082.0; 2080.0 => 9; -4.0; -5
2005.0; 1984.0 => 34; -18.2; -16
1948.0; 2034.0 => 30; -16.1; -14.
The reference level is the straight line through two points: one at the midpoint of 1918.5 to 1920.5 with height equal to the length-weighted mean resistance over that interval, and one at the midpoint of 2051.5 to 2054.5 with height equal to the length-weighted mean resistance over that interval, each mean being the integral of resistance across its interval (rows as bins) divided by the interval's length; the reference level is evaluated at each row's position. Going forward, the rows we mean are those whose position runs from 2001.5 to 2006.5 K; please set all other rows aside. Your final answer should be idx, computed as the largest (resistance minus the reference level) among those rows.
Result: -5.7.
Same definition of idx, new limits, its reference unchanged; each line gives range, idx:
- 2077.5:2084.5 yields 12.4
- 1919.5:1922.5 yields 2.0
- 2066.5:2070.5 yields 7.1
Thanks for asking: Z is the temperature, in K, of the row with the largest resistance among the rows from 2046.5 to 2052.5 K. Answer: 2047.0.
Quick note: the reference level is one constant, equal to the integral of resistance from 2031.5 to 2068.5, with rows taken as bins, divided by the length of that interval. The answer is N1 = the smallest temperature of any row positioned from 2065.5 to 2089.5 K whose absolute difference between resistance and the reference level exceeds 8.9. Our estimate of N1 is 2072.0 K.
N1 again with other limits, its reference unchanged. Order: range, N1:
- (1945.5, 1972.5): 1953.0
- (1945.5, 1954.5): 1953.0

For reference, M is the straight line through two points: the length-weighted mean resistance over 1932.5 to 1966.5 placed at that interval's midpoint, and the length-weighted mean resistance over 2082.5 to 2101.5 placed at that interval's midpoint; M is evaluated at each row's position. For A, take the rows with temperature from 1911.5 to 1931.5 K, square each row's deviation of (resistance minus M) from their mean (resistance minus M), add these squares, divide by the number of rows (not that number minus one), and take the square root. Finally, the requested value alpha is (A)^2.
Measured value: 72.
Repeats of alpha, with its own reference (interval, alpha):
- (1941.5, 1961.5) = 9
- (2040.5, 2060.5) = 12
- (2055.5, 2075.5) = 15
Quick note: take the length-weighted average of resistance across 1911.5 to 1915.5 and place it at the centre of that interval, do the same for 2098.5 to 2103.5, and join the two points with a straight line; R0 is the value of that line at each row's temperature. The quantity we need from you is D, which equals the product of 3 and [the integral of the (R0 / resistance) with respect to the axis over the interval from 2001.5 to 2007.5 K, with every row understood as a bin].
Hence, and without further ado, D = 22.64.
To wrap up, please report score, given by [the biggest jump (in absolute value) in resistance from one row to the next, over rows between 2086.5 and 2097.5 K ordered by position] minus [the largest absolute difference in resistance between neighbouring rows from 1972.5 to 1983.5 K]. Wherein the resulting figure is 1.2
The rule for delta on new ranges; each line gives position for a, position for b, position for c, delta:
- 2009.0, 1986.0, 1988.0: -81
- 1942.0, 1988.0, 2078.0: -78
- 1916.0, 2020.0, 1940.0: -103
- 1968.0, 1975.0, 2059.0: -71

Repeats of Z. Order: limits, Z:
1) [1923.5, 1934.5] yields 1924.0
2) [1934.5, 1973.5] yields 1955.0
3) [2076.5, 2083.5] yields 2081.0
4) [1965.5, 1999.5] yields 1988.0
